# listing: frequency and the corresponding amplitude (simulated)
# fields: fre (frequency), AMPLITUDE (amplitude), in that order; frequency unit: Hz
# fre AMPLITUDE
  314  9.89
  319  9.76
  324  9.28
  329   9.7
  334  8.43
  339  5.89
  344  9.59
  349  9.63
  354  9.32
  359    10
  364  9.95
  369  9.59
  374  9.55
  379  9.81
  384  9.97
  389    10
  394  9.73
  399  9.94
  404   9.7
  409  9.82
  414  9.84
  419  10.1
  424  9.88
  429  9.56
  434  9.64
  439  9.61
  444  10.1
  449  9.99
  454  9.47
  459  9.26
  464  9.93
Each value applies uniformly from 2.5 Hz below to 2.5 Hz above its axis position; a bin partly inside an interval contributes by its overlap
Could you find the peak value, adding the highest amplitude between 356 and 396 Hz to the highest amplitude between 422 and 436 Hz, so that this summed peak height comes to 19.88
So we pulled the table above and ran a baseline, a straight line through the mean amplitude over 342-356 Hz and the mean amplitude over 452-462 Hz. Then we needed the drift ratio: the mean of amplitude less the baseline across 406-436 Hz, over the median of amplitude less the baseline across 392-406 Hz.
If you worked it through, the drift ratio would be 1.4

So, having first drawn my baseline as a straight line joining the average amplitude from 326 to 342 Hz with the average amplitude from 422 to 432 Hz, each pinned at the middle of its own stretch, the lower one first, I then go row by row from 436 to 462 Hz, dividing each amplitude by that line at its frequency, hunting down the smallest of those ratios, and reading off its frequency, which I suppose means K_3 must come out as 459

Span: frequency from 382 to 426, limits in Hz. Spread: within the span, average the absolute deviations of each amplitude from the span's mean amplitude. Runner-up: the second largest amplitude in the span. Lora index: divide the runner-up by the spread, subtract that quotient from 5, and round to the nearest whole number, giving -92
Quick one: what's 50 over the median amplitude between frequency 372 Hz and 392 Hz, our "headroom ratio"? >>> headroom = 5.06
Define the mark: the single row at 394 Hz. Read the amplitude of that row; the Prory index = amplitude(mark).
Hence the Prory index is 9.73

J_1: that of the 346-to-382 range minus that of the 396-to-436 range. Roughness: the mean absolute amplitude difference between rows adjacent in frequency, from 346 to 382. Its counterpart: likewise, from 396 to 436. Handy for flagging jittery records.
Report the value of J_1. 0.10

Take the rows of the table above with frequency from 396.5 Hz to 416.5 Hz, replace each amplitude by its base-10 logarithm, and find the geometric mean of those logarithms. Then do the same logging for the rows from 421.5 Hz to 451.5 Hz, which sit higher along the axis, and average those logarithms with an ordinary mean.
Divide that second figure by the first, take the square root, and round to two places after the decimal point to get 1.00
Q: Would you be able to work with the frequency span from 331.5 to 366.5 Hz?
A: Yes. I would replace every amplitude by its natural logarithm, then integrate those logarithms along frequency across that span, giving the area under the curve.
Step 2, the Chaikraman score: 76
